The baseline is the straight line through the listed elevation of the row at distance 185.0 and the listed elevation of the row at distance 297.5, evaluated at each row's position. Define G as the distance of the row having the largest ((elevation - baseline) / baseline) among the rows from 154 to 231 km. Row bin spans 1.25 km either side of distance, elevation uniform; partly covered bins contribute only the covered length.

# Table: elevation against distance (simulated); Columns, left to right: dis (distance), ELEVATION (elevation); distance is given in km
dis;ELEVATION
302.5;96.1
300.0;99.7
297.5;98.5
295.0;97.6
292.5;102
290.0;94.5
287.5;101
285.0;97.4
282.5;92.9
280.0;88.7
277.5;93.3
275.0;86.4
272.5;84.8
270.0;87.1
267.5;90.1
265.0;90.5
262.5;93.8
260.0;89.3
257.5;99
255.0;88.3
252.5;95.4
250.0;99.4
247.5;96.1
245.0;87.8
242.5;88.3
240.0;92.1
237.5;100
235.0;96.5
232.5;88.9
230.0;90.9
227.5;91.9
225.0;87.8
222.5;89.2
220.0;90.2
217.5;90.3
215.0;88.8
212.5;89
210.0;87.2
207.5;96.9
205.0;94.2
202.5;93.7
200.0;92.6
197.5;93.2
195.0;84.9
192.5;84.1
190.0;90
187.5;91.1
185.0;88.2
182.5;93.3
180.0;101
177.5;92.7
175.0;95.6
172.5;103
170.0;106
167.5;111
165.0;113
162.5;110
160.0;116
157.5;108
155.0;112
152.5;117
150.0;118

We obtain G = 160.0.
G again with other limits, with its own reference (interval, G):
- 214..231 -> 227.5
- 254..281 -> 257.5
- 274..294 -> 292.5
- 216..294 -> 237.5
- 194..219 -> 207.5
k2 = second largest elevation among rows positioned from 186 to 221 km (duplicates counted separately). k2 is 94.2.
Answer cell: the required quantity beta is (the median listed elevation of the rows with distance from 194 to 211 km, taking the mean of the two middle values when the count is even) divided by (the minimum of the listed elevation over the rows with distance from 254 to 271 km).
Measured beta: 1.07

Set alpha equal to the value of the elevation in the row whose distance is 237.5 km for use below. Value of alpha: 100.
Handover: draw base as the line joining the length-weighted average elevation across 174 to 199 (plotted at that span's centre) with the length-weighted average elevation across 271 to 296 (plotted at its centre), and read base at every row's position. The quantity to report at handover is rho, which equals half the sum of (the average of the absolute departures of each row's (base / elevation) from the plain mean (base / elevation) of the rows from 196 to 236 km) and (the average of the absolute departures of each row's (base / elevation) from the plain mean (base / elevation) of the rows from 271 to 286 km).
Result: 0.036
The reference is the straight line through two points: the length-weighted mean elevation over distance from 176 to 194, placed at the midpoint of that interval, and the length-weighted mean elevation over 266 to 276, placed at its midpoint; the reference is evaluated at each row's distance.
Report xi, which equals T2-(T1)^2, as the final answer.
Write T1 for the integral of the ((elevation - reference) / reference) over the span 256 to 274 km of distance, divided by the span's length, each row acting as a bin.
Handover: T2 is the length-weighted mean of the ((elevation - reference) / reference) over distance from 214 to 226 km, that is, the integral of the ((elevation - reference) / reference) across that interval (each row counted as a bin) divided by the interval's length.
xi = -0.006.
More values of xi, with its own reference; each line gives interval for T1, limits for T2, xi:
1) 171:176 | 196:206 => 0.021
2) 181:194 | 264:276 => 0.005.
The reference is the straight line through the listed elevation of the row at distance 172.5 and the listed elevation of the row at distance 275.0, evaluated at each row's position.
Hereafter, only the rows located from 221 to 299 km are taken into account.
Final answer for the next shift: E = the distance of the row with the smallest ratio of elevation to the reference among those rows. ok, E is 225.0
